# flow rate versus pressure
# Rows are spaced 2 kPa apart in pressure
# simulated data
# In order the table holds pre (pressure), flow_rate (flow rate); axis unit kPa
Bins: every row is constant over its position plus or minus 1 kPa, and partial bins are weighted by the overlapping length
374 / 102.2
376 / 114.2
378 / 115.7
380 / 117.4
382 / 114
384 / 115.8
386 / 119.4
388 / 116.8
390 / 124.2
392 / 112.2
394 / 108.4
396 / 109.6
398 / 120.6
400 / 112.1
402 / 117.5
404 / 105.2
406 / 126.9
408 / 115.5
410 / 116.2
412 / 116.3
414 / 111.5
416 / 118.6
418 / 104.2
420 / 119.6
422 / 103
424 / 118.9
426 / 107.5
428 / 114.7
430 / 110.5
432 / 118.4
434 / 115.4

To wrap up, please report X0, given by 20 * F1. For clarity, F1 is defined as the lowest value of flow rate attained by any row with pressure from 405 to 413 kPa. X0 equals 2310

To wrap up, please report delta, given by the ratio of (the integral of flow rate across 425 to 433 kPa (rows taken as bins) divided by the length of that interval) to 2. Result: 56.4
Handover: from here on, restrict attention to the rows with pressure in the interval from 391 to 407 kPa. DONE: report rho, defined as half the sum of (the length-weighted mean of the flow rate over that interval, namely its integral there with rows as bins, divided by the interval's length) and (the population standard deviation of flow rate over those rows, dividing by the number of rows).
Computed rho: 60.37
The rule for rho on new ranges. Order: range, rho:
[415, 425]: 60.22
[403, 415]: 60.88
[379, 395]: 60.23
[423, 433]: 59.22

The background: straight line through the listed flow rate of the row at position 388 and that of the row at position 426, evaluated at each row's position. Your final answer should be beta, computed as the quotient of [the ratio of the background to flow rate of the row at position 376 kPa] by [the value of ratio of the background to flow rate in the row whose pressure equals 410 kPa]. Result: 1.09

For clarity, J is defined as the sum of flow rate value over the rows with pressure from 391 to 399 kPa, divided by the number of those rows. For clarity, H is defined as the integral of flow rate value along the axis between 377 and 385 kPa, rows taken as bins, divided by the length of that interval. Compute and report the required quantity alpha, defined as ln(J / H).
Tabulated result -0.026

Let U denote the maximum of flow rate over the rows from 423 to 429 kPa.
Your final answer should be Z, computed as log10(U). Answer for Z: 2.08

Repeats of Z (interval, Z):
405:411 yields 2.10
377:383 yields 2.07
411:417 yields 2.07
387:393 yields 2.09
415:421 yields 2.08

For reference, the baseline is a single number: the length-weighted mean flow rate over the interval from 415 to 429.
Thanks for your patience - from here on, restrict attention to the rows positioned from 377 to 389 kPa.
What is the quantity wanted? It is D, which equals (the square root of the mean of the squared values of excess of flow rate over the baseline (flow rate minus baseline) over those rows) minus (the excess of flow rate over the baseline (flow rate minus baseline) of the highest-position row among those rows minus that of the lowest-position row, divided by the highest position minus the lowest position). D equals 4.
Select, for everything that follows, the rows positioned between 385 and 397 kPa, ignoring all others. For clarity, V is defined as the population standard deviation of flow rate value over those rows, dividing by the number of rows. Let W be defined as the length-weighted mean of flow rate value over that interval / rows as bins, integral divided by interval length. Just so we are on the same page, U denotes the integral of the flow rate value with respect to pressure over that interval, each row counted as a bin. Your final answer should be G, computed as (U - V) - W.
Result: 1261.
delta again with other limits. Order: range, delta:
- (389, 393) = 59.1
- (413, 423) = 55.7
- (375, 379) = 57.5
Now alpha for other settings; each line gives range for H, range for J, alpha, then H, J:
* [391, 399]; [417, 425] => -0.011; 113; 111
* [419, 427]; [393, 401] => 0.004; 112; 113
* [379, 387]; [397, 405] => -0.024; 117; 114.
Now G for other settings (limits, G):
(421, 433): 1228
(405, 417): 1288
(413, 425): 1232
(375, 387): 1275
